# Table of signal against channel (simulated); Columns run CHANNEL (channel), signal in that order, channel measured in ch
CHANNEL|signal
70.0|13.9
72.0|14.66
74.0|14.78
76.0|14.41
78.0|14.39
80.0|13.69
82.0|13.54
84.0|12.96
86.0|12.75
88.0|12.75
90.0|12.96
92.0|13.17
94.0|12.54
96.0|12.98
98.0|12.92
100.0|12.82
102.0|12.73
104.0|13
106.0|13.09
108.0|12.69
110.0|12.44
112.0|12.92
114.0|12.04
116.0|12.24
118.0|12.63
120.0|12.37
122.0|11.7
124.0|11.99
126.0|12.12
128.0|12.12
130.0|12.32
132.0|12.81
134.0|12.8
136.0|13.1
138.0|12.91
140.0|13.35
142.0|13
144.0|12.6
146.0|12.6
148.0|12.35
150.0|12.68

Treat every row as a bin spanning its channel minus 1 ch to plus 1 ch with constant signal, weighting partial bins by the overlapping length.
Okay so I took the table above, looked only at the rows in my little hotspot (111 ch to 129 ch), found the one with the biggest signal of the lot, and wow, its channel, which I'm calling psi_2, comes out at 112.0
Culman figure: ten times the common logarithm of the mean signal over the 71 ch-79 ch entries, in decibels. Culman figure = 11.6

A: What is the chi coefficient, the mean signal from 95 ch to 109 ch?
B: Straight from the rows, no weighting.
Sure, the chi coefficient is 12.9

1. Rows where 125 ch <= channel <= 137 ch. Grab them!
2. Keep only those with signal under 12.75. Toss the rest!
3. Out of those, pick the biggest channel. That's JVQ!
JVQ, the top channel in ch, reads 130.0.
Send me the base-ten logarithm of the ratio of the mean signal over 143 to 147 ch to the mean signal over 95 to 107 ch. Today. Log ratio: -0.011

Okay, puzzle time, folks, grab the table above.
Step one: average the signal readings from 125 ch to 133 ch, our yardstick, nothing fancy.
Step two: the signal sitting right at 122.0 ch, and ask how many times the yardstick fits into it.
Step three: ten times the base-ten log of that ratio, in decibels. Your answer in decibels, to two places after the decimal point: -0.23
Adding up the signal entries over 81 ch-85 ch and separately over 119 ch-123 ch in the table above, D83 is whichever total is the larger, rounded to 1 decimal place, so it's 26.5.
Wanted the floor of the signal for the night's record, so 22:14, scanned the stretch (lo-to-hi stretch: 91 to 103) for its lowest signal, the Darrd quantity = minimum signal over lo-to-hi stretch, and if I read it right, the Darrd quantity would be 12.54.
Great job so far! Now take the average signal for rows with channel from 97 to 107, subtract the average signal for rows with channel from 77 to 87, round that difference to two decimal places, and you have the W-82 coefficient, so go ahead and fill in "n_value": -0.55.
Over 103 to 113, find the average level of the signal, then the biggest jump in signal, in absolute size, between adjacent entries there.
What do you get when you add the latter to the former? 13.3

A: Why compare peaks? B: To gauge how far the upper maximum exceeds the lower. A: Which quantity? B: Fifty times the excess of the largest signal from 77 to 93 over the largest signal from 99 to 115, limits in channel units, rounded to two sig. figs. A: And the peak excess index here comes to 65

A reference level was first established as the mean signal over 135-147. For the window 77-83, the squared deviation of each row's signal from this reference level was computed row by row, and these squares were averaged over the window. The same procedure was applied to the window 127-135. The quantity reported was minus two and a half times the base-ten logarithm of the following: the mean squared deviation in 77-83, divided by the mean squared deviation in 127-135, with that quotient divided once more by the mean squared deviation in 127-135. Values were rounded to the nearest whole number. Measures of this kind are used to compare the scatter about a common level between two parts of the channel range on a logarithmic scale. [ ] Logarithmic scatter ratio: -3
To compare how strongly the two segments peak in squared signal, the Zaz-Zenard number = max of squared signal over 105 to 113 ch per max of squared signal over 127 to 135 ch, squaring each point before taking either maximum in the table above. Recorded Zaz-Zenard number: 1.04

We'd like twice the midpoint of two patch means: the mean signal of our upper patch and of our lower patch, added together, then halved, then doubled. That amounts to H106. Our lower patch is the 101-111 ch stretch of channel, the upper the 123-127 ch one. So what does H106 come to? 24.8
